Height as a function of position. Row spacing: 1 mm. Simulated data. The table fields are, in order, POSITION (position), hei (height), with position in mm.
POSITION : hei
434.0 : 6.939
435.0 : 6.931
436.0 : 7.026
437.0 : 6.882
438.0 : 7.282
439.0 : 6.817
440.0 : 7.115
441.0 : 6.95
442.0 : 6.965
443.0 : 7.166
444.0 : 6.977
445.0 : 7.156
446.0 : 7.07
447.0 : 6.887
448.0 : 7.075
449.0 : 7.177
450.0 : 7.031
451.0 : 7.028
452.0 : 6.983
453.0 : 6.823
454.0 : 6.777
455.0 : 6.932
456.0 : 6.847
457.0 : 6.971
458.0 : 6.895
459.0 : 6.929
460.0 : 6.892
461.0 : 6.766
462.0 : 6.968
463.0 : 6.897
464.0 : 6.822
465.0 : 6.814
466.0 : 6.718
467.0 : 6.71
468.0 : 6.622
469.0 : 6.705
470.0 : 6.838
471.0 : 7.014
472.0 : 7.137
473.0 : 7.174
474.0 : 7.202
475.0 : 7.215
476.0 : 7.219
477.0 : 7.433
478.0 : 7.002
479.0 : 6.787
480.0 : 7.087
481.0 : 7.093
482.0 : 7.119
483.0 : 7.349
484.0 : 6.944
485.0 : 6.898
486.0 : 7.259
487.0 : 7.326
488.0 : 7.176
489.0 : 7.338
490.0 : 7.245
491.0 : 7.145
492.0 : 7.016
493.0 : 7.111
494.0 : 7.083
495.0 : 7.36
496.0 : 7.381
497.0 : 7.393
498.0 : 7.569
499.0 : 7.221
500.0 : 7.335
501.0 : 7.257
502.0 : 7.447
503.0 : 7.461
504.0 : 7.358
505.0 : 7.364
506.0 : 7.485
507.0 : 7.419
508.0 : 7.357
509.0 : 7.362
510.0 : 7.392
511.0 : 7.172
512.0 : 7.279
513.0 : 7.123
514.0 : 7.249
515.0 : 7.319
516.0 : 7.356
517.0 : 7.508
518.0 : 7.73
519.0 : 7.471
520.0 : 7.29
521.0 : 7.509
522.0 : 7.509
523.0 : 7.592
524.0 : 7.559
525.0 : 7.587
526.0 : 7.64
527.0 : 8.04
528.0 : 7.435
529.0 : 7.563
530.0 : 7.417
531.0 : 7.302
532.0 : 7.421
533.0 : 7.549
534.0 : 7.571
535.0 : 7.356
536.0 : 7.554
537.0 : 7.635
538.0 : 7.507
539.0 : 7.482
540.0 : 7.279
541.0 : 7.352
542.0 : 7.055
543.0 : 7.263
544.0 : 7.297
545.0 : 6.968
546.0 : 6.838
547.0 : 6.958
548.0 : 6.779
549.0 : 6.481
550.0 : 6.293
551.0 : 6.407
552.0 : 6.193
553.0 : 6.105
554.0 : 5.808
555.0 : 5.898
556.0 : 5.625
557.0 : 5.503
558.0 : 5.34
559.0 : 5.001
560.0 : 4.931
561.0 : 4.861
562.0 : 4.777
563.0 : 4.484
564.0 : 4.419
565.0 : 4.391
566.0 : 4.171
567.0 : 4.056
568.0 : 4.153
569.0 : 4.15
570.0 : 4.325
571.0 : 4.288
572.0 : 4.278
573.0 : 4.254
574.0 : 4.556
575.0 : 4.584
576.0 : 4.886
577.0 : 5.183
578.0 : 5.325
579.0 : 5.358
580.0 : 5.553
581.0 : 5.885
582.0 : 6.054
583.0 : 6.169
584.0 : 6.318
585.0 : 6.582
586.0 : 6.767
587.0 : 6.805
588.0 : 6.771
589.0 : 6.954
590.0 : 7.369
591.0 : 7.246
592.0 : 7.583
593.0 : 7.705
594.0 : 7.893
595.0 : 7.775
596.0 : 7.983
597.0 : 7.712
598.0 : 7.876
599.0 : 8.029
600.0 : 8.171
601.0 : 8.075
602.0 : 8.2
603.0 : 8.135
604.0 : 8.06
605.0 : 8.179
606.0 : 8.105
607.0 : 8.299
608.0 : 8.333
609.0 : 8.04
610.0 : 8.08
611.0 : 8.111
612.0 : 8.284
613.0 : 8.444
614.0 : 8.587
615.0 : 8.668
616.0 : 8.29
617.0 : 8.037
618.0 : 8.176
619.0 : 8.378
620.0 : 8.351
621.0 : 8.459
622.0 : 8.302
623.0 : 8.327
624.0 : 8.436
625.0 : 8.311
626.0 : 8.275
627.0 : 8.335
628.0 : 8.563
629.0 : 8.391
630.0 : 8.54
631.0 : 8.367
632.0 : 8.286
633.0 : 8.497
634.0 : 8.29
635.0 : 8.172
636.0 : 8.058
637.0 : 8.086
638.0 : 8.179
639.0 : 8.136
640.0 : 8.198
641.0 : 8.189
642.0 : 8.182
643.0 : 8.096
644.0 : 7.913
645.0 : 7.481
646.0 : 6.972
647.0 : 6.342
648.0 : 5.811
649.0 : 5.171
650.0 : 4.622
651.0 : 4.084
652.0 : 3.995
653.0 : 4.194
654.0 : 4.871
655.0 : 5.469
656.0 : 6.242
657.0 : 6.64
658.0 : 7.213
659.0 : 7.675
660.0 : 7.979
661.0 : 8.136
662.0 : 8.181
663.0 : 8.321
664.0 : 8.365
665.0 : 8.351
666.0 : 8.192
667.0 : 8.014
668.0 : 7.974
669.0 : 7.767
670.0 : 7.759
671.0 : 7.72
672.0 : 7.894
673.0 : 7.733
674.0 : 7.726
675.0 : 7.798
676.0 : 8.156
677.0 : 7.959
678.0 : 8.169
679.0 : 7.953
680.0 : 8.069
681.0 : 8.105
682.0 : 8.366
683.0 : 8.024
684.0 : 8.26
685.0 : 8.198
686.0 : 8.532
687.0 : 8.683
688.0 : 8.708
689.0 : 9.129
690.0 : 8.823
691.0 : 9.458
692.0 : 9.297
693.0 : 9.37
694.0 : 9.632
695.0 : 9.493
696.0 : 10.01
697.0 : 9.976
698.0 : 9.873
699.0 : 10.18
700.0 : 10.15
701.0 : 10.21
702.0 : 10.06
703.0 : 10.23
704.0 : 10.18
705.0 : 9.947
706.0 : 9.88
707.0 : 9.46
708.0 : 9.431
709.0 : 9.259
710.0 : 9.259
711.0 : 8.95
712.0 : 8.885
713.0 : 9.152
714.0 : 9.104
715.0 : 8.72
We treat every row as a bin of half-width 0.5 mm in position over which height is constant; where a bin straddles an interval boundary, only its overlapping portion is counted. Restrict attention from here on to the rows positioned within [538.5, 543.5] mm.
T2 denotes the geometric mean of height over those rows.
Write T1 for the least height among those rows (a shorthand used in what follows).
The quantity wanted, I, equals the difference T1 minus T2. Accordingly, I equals -0.23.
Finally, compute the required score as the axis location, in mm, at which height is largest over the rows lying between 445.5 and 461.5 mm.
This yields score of 449.0 mm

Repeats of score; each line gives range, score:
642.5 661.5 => 661.0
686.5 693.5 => 691.0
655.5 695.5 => 694.0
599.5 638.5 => 615.0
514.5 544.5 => 527.0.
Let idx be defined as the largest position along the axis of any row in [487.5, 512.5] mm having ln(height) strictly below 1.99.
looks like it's 512.0 mm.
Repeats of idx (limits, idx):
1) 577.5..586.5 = 586.0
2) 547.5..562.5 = 562.0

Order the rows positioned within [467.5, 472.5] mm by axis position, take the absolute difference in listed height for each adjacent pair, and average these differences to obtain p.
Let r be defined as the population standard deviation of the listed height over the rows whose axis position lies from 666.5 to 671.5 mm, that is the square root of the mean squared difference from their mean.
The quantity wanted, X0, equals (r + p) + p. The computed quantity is 0.38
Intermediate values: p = 0.13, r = 0.12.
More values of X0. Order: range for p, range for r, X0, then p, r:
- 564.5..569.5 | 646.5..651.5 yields 1.02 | 0.11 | 0.81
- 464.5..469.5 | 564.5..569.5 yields 0.25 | 0.07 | 0.11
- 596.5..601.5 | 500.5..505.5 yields 0.35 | 0.14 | 0.07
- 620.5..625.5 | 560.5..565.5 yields 0.40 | 0.10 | 0.19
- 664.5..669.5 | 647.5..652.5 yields 0.97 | 0.15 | 0.68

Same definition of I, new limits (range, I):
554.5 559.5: -0.46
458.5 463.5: -0.12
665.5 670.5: -0.18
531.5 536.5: -0.13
